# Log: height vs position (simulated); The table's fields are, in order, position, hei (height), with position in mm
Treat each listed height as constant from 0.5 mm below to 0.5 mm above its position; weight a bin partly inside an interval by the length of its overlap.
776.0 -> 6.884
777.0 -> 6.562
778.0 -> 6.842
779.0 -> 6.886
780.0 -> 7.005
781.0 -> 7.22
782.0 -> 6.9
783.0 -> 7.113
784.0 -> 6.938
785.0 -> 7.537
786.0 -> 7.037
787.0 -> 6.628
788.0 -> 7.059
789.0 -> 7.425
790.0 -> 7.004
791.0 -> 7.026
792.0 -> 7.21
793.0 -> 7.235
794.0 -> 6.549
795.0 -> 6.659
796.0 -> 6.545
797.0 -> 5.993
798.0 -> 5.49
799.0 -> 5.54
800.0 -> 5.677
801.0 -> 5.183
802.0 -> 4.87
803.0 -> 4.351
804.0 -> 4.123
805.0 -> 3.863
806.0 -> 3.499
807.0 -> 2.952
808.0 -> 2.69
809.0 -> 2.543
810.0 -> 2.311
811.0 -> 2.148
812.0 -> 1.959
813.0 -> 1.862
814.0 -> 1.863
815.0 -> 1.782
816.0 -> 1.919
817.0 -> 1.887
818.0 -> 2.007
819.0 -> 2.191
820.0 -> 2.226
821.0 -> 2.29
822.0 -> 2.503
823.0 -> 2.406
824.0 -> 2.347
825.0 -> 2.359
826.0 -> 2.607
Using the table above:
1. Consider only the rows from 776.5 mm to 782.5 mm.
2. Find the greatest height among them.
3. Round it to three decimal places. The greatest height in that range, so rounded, 7.220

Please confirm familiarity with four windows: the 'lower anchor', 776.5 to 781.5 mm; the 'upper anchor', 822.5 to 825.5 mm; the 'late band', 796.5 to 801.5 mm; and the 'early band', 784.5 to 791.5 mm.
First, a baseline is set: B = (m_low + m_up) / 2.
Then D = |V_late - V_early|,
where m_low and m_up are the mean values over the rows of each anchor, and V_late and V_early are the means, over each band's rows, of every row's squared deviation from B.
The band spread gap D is 5.2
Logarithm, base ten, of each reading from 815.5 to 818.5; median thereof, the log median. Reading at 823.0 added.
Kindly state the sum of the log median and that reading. 2.7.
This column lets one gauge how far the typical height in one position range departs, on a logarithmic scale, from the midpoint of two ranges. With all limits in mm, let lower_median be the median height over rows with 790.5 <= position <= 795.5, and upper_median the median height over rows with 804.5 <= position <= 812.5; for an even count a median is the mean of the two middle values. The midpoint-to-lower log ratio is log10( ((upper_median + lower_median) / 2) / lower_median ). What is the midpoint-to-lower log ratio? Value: -0.16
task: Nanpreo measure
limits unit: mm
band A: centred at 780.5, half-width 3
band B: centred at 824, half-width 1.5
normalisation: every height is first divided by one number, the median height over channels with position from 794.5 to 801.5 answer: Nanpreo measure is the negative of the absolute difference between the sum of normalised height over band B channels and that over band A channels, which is -6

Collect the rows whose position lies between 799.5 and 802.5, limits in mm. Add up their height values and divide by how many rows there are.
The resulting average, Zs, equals 5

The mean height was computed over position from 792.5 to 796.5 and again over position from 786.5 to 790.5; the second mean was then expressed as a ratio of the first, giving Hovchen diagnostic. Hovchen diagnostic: 1.0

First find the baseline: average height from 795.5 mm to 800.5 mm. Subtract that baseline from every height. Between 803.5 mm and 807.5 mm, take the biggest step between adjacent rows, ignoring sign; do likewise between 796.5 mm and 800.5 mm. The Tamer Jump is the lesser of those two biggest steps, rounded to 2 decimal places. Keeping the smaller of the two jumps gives 0.50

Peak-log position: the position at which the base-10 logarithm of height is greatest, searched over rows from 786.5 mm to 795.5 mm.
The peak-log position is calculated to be 789.0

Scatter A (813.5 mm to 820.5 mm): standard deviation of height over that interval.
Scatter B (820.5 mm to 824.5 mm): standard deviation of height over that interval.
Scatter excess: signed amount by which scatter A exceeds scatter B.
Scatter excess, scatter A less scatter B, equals 0.08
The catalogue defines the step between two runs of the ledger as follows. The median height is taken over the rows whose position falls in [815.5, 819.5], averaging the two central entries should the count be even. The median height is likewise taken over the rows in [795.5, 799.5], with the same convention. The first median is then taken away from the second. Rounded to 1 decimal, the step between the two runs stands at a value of 3.8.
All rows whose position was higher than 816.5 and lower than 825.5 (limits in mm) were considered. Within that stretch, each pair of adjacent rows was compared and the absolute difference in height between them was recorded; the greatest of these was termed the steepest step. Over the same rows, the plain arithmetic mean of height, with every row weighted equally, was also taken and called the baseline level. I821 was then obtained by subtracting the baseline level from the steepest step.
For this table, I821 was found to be -2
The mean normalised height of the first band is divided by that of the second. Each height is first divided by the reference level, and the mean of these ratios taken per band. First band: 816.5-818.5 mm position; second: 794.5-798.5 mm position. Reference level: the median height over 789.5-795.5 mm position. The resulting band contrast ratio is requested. 0.32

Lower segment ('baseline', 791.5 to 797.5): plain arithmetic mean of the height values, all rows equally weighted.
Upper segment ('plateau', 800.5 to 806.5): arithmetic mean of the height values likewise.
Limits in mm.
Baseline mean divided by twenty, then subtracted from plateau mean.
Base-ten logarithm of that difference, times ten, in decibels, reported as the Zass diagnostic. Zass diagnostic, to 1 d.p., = 6.0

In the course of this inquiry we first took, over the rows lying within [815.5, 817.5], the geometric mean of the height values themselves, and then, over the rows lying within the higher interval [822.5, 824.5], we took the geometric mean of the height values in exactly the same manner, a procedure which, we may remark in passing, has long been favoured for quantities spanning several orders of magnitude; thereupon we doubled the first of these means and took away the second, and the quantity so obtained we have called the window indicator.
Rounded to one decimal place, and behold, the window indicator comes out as 1.4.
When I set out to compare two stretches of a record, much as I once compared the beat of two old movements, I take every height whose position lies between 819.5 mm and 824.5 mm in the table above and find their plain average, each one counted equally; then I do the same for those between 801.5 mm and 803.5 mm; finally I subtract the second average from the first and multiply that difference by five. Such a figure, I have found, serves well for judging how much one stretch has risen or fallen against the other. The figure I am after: -11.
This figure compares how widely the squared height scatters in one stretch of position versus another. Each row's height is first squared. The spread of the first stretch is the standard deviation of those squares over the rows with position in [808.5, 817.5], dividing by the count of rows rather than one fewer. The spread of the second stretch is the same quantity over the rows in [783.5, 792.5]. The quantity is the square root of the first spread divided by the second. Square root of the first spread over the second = 0.53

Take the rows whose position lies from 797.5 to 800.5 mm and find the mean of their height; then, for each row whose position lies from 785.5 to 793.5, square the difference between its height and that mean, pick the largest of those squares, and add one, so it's 4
